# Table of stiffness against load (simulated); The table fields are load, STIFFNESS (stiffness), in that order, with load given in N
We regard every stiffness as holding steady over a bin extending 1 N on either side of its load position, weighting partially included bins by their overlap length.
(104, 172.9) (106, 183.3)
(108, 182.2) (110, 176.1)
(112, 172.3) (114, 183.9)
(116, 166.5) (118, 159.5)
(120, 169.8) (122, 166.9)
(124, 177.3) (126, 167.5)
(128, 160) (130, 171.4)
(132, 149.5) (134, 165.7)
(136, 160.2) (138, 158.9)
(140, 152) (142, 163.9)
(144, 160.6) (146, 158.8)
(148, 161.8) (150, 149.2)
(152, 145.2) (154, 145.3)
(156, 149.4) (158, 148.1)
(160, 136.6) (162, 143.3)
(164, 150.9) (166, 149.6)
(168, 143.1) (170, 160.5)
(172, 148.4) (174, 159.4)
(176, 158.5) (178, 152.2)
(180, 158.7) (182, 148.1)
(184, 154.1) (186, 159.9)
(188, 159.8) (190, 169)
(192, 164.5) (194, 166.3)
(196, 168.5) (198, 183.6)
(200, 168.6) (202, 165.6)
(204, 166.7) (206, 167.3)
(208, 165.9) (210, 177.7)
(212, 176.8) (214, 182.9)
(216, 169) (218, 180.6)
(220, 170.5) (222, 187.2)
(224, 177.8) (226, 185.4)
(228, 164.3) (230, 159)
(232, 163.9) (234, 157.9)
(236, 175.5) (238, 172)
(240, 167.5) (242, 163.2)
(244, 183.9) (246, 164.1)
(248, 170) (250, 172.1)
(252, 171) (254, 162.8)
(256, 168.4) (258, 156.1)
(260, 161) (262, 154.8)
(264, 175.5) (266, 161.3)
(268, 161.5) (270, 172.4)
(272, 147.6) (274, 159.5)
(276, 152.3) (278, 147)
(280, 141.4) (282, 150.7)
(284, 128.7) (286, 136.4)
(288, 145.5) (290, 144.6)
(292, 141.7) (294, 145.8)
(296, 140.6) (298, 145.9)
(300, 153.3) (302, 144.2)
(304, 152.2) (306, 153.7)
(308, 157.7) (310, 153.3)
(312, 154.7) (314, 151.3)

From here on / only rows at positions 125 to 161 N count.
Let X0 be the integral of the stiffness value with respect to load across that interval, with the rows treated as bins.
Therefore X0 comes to 5608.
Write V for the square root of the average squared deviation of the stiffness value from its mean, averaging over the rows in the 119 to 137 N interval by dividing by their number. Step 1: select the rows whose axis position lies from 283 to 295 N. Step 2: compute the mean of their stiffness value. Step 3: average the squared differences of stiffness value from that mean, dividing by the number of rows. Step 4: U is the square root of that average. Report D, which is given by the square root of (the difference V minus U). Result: 1.18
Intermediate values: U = 6.2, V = 7.5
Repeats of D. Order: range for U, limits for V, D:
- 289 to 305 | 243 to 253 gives 1.49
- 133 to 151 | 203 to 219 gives 1.19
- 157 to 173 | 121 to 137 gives 1.14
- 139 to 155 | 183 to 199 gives 1.07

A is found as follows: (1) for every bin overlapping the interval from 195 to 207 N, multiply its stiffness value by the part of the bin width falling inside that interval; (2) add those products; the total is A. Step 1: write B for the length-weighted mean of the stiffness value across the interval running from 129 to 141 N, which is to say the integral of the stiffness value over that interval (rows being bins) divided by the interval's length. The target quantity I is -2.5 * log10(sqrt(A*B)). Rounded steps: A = 2041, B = 160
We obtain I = -6.89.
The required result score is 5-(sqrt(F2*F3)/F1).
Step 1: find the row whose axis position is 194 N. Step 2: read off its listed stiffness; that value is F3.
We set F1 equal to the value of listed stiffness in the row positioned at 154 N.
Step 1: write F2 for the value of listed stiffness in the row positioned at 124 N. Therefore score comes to 3.82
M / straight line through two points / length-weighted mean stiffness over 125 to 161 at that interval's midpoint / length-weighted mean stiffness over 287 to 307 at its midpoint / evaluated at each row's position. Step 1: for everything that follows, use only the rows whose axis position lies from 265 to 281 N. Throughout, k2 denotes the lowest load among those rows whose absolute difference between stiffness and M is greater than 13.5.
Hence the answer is 270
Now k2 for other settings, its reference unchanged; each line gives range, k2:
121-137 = 124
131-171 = 160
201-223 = 204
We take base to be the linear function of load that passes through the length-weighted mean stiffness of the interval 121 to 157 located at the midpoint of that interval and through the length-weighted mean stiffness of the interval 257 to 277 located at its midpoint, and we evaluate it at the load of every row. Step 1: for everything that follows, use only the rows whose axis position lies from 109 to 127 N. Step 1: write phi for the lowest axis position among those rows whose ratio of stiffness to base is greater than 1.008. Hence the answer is 110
